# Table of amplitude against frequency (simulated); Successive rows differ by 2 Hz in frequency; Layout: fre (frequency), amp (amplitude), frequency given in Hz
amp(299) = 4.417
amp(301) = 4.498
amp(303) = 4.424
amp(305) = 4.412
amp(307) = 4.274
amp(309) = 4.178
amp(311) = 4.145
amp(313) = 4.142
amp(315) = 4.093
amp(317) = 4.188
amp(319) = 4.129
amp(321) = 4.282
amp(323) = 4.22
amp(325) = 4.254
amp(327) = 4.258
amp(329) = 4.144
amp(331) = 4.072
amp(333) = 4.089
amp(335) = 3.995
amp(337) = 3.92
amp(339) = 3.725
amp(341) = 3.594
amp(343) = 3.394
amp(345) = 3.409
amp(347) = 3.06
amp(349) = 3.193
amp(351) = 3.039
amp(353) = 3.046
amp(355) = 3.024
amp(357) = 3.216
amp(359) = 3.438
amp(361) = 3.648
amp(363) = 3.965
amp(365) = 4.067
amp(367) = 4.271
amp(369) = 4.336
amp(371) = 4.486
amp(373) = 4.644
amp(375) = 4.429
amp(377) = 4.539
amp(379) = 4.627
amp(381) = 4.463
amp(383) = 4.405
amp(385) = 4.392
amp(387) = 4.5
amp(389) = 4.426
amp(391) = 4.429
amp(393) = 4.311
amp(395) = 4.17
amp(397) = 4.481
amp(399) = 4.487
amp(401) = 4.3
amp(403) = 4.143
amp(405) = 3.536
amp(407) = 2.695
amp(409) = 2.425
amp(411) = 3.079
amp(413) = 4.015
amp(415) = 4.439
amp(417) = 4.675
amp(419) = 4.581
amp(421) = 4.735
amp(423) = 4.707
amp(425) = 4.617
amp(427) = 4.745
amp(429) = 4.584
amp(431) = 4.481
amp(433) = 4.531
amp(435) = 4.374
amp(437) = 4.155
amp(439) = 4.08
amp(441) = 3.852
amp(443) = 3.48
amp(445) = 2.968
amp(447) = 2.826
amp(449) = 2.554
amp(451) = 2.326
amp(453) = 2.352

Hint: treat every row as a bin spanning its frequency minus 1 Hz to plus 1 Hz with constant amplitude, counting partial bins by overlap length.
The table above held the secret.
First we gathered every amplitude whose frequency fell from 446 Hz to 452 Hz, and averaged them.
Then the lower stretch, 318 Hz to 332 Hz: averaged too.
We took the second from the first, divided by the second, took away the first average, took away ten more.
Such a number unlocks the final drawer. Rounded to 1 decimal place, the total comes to -13.0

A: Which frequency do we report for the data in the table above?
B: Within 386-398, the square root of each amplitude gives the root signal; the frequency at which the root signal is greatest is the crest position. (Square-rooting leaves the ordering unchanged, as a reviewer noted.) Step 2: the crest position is 387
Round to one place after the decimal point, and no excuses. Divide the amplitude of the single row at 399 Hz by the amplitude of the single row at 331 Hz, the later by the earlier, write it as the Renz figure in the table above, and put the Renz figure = 1.1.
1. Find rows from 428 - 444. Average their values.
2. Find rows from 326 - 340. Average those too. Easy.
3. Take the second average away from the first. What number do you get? 0.2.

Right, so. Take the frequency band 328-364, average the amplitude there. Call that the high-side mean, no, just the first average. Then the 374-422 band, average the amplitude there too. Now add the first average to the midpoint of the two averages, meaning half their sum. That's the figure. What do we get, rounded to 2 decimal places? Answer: 7.42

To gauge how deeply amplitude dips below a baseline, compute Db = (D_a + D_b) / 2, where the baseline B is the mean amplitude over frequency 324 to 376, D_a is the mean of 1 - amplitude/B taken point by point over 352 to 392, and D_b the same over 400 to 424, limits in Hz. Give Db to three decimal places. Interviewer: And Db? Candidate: -0.062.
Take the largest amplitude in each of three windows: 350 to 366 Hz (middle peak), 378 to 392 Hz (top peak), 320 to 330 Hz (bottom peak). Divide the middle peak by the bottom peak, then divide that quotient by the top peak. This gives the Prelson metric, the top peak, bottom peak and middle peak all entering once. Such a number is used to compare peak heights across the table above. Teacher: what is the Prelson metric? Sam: 0.21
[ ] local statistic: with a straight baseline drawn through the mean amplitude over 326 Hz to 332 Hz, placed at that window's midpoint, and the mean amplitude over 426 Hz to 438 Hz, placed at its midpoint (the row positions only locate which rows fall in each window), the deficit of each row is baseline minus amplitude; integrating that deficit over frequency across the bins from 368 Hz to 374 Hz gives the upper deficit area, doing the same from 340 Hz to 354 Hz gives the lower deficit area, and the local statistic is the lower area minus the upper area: 15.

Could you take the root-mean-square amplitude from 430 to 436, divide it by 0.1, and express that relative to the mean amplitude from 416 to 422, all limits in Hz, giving 9.6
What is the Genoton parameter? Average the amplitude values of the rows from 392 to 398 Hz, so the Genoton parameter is 4.32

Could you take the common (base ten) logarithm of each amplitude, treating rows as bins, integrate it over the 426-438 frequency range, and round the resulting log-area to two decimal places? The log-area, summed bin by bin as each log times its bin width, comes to 7.81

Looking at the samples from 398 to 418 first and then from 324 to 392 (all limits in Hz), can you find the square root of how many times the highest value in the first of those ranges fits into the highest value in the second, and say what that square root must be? 1.00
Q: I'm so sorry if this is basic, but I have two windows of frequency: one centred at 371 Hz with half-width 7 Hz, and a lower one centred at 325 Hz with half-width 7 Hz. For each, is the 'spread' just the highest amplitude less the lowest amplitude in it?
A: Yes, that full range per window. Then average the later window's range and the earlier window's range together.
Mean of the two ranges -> 0.39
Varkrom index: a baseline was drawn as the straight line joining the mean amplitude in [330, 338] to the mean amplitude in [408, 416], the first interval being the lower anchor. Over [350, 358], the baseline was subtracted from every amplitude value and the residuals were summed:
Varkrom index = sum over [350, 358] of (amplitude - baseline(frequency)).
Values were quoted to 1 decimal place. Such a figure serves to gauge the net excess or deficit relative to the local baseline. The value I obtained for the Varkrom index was -3.2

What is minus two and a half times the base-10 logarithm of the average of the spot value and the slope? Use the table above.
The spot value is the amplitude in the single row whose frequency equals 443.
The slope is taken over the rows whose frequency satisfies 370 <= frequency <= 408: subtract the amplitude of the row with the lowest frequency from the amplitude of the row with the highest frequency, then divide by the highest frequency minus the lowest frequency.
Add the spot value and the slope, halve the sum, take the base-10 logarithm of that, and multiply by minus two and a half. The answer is -0.59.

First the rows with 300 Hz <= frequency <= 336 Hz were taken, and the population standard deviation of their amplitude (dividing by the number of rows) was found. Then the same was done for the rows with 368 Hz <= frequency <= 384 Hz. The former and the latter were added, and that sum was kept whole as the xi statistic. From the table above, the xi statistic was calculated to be 0.23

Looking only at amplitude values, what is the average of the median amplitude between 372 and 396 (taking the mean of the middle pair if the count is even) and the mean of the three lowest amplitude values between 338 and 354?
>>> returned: 3.7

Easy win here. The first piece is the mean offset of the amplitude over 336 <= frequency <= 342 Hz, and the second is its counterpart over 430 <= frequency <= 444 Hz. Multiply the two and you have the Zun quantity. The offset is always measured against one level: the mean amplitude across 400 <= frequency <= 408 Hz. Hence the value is 0.0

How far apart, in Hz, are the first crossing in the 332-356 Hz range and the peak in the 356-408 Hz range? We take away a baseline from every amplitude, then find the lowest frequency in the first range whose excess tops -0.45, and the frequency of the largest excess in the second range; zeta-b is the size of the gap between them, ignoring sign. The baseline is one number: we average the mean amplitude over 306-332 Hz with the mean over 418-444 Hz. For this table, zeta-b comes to 40 Hz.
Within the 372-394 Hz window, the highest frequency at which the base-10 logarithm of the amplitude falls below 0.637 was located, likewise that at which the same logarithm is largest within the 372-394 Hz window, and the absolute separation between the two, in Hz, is 20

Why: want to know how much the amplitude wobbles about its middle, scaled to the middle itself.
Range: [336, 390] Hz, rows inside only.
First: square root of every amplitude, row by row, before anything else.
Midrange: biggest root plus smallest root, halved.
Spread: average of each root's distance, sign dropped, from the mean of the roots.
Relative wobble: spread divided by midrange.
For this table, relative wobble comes 0.068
